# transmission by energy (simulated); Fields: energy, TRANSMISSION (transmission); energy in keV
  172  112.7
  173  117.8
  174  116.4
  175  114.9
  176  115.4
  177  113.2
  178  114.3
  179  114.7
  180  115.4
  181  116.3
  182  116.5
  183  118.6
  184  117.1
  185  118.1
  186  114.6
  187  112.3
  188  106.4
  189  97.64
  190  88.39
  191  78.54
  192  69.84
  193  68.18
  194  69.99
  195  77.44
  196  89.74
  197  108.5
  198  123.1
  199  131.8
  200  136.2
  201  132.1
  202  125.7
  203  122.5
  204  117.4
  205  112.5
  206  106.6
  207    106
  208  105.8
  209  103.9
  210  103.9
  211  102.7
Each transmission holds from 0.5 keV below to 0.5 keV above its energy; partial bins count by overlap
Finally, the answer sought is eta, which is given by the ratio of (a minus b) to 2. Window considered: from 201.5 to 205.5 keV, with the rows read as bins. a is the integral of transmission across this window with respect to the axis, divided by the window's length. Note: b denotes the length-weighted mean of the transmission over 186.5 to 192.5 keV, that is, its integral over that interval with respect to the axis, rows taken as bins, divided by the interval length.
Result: 14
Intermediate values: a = 120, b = 92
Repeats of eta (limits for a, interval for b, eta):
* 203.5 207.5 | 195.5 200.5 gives -4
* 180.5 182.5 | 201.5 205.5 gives -2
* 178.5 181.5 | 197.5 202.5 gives -7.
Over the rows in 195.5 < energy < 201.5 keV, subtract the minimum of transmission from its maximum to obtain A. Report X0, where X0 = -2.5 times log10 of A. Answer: -4.2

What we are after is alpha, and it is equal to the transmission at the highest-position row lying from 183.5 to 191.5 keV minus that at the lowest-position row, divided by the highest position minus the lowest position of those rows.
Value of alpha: -5.5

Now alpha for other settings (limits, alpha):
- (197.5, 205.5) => -1.5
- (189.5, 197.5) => 2.9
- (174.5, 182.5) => 0.2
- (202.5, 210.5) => -2.7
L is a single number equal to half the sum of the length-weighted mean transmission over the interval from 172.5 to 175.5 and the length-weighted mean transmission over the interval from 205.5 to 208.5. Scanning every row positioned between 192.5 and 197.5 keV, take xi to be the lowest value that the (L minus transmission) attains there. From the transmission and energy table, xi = 3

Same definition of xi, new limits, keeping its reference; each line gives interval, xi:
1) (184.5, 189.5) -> -7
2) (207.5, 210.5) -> 5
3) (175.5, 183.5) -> -7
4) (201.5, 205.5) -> -14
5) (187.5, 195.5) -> 5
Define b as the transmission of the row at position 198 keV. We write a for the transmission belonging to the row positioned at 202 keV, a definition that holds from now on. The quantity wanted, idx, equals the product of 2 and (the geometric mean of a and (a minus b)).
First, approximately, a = 125.7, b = 123.1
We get 36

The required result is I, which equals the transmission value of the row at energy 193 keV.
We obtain 68.18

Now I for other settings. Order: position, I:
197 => 108.5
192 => 69.84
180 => 115.4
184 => 117.1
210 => 103.9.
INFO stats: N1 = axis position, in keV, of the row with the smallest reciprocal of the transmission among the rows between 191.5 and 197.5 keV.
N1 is 197 keV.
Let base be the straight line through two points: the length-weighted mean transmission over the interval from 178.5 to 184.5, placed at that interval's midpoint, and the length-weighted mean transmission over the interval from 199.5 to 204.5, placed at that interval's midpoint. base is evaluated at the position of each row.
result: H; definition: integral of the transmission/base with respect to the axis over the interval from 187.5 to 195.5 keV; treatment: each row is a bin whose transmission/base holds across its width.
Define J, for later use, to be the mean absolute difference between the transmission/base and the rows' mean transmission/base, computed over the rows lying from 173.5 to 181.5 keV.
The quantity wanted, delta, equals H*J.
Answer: 0.1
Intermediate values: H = 5.4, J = 0.01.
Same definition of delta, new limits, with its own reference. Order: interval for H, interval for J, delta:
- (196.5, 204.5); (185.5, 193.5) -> 1.1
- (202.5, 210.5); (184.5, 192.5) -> 0.9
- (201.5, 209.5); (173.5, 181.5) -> 0.1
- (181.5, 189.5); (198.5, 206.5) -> 0.6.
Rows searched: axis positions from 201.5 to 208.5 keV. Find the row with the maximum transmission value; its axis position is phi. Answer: 202 keV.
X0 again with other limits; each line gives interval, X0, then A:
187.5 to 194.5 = -4.0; 38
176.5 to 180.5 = -0.9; 2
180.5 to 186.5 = -1.5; 4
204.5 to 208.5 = -2.1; 7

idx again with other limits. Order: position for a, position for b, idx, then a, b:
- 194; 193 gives 23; 69.99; 68.18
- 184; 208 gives 73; 117.1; 105.8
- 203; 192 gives 161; 122.5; 69.84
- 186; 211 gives 74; 114.6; 102.7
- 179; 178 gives 14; 114.7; 114.3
